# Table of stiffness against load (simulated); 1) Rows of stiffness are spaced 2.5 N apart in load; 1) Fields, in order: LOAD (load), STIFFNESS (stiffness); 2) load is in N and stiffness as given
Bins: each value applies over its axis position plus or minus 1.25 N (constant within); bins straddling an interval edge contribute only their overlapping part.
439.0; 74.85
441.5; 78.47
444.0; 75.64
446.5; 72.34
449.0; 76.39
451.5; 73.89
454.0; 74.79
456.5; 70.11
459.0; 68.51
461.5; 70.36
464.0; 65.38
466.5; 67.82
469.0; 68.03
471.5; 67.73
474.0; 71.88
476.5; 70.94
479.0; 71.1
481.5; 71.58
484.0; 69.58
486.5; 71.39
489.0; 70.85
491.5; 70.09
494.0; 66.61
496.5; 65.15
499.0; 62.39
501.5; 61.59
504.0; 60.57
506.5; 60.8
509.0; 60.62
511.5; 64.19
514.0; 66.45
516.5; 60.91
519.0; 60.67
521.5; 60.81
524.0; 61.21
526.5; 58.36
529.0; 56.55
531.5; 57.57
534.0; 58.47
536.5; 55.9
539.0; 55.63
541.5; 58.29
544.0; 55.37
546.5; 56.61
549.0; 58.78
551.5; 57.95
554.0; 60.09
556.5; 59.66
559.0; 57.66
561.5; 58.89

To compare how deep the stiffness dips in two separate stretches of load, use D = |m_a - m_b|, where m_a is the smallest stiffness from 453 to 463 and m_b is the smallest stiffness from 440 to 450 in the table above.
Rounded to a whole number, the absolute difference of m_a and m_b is 4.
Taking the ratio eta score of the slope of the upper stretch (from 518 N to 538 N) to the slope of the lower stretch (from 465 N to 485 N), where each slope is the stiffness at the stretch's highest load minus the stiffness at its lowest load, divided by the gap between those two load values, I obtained -2.7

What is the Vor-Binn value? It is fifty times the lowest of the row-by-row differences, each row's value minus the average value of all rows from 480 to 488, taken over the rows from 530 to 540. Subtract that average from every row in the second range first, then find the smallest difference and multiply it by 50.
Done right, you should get -761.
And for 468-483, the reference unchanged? -156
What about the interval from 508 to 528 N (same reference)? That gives -625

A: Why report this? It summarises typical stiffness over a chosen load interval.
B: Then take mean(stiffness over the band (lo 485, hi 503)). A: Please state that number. 67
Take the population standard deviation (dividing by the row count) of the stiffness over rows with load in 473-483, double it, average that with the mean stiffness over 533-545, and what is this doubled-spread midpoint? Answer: 28.7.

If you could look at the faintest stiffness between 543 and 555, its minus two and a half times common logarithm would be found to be -4.36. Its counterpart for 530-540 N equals -4.36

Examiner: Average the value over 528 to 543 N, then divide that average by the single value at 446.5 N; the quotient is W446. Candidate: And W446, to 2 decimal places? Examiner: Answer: 0.79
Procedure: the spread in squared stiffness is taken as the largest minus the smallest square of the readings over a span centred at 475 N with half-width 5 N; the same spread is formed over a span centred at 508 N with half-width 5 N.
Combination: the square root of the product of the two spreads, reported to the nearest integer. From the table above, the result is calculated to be 512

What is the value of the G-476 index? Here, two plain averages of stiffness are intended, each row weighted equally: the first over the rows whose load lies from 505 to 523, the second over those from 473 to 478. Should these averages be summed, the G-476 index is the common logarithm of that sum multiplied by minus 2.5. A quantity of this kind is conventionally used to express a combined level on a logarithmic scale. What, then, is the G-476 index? -5.31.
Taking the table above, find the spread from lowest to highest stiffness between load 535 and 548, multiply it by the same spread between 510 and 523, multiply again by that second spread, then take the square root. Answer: 9.9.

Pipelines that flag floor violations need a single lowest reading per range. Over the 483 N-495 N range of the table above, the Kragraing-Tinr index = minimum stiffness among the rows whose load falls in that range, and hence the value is 66.61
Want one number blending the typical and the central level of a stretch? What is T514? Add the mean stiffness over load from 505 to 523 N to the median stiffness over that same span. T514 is 123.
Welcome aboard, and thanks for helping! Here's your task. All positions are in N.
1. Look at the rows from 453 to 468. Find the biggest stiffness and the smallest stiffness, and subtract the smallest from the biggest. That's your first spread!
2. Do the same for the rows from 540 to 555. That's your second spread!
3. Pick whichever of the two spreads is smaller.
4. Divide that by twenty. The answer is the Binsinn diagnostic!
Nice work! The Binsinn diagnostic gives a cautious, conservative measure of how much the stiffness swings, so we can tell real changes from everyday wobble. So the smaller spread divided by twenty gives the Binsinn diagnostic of 0.24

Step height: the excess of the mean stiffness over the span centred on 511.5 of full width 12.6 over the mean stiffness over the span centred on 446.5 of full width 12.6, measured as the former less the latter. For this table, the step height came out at -12.8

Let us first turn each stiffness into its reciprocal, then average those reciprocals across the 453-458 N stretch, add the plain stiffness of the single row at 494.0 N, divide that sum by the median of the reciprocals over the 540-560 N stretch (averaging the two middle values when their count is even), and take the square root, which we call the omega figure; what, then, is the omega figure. 62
